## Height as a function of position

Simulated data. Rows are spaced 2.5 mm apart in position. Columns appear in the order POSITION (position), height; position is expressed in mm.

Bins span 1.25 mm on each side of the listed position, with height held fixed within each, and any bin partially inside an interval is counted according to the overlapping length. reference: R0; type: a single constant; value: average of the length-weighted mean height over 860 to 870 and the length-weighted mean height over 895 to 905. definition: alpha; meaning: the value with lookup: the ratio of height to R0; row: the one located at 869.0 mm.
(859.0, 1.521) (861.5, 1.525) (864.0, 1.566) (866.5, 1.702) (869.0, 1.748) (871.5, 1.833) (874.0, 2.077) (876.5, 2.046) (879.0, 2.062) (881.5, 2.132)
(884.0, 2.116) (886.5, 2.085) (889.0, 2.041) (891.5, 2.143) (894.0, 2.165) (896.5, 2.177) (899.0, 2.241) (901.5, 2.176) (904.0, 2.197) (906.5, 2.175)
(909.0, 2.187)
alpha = 0.91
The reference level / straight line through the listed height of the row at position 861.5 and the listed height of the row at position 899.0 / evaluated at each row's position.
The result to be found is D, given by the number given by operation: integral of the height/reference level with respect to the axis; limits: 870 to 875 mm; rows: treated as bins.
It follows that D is 6 mm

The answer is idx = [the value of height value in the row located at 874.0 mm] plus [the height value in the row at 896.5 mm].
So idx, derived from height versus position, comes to 4.25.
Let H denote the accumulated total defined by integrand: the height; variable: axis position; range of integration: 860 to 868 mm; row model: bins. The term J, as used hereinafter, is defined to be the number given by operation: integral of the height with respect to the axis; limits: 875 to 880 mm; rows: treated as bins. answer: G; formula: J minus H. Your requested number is -3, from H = 13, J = 10.3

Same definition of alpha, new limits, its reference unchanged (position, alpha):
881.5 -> 1.11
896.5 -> 1.14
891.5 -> 1.12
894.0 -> 1.13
